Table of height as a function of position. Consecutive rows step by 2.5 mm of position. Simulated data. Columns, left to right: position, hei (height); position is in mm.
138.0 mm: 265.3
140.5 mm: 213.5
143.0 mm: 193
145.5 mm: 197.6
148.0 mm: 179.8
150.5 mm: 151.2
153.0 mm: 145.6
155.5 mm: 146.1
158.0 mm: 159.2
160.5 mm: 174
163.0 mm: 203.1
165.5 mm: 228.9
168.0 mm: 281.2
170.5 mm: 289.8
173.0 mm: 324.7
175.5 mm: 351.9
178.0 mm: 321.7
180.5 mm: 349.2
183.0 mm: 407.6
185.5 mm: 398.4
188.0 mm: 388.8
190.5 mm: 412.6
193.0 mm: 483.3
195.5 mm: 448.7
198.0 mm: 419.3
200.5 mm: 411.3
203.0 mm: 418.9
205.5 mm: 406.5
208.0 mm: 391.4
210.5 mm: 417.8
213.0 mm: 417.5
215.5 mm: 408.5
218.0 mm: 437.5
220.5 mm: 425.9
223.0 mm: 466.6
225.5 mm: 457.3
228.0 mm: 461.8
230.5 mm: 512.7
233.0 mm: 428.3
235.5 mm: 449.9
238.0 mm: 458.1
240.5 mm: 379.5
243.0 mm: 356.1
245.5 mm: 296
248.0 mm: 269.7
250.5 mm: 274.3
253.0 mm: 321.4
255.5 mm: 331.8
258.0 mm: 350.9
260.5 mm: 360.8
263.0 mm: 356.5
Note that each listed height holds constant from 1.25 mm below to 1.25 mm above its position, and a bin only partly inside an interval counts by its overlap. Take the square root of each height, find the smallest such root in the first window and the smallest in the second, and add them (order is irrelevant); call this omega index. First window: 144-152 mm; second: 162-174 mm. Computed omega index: 26.5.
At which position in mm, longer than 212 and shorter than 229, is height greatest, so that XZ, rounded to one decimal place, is 223.0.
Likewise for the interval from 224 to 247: 230.5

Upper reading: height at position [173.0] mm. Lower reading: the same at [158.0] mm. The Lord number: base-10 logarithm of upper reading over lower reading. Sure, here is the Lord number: 0.31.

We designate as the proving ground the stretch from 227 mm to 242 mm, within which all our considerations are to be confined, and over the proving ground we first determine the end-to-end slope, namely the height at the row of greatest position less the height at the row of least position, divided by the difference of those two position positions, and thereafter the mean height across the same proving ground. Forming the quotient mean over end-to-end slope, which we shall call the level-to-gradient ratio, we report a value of -68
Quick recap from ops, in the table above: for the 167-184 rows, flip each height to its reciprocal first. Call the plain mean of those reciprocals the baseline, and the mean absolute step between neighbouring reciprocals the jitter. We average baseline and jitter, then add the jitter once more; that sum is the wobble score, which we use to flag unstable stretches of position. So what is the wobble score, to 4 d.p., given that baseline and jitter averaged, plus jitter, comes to 0.0019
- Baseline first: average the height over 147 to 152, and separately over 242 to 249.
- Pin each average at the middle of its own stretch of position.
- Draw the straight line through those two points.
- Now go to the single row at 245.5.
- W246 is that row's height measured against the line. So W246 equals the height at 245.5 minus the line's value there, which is -11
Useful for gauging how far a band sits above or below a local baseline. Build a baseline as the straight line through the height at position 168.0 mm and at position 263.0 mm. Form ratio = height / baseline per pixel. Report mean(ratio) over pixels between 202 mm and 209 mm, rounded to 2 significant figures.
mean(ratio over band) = 1.3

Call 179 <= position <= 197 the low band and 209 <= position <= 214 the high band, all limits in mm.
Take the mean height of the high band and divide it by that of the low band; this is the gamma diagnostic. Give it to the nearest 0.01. 1.01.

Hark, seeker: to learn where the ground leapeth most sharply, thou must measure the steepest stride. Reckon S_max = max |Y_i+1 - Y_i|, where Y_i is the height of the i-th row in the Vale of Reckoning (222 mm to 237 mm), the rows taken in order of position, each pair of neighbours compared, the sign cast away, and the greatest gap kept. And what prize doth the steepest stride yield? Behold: 84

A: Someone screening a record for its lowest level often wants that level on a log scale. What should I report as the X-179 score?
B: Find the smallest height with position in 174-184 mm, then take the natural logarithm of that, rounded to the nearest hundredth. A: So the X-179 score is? 5.77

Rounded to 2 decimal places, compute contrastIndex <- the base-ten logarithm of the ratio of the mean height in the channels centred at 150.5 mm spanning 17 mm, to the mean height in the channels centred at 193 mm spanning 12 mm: -0.41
